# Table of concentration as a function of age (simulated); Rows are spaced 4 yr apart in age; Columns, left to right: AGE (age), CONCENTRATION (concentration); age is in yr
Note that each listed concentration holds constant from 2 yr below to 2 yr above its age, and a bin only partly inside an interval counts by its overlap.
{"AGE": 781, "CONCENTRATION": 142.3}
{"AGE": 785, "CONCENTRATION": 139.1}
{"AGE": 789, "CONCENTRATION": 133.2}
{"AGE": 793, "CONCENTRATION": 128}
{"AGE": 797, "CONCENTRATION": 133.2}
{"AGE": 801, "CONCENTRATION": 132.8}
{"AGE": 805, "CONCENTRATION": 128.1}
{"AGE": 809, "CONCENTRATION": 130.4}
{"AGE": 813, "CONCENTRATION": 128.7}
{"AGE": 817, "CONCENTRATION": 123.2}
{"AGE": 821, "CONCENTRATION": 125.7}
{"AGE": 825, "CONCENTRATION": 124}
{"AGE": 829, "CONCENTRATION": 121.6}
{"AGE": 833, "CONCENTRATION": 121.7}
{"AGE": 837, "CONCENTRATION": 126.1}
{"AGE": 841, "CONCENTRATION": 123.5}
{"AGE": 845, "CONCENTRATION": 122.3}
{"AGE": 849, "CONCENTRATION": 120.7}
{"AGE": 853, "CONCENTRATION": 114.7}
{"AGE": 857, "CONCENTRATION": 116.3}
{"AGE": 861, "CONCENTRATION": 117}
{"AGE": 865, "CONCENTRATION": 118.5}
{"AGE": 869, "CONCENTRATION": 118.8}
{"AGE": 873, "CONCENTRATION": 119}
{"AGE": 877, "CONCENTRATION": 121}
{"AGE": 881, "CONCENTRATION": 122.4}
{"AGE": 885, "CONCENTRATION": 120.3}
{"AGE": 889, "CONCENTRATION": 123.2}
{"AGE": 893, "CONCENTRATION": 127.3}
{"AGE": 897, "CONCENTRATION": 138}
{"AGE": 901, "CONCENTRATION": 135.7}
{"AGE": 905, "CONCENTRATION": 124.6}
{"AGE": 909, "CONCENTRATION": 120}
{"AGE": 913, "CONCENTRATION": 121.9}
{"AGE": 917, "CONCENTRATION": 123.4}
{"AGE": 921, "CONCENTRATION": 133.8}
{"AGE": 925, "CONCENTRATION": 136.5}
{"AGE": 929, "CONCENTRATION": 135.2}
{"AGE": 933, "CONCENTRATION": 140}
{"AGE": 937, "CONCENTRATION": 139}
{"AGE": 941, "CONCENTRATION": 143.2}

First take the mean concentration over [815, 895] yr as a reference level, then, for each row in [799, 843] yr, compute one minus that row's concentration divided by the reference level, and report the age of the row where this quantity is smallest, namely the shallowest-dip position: 801 yr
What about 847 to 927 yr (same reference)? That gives 897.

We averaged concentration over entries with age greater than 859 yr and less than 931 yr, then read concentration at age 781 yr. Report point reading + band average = 268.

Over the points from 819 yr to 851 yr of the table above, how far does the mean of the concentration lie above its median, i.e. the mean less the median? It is 0.3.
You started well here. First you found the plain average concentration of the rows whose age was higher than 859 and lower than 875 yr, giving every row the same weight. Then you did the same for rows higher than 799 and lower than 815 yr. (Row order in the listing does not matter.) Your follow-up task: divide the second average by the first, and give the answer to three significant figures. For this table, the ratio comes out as 1.10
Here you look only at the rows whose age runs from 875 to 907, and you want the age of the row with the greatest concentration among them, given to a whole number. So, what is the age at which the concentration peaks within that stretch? 897 yr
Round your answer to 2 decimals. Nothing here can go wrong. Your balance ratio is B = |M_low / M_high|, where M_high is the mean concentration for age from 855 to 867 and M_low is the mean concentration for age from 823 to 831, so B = 1.05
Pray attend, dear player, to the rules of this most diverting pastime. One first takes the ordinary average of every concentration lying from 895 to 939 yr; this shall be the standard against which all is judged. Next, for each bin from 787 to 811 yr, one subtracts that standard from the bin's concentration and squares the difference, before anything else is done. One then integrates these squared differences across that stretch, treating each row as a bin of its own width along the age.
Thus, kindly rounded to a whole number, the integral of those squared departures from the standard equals 134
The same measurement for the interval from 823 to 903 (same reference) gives 9088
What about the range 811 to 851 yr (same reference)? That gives 2711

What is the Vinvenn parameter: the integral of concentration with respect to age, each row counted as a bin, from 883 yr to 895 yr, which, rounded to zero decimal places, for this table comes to 1483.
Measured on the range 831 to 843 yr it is 1485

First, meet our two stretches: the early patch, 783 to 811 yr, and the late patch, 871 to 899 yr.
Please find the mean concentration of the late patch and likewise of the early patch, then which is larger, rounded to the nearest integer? 132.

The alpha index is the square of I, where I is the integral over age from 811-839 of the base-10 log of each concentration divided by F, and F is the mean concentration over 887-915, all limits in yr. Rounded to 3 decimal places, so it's 0.075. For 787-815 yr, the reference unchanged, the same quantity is 0.101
